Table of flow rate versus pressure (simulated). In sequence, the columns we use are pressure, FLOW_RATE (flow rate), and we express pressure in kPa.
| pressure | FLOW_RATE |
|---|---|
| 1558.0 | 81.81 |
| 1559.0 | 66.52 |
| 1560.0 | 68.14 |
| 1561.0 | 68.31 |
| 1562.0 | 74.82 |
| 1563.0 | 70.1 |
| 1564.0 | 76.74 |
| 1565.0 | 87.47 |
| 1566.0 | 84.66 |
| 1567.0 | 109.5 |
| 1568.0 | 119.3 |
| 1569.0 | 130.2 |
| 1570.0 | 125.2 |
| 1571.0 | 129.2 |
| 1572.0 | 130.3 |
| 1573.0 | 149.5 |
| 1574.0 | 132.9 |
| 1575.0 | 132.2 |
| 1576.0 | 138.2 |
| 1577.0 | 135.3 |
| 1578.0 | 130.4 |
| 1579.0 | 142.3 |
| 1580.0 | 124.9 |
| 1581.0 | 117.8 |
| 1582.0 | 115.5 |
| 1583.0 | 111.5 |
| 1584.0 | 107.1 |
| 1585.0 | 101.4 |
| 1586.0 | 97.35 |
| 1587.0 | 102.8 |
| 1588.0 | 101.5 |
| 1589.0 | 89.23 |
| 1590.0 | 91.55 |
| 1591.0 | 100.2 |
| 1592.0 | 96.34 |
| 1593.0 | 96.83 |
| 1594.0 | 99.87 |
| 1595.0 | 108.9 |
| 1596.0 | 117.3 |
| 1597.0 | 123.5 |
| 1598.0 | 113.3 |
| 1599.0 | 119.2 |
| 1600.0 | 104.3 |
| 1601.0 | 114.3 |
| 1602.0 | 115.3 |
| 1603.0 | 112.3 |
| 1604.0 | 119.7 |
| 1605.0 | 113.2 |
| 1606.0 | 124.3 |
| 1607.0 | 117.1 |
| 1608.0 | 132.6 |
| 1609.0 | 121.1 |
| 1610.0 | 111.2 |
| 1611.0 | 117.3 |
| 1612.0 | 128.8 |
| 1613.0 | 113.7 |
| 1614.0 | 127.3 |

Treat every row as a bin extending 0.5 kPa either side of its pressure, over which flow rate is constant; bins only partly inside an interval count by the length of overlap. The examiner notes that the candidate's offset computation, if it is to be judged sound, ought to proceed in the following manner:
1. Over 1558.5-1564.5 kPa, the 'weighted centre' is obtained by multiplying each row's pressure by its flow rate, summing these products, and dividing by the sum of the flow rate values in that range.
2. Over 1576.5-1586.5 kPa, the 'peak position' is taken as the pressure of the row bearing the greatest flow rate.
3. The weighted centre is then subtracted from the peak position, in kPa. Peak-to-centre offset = 17.4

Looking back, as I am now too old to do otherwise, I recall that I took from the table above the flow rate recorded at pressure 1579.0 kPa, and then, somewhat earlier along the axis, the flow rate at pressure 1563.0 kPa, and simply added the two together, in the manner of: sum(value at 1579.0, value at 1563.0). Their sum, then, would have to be 212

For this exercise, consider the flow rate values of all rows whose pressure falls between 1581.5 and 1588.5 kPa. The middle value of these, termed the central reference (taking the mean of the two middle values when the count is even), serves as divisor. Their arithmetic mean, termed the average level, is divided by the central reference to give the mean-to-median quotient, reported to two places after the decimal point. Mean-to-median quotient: 1.02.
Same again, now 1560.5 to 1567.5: 1.06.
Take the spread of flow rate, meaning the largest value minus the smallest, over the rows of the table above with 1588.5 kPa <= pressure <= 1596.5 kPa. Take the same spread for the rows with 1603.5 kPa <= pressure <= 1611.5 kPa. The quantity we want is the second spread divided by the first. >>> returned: 0.8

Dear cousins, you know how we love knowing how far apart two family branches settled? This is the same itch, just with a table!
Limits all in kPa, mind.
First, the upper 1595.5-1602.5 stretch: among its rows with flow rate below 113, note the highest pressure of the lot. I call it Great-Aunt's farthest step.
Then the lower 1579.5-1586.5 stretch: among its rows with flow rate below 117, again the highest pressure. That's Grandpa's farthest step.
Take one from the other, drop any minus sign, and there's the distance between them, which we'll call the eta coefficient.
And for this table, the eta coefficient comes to 14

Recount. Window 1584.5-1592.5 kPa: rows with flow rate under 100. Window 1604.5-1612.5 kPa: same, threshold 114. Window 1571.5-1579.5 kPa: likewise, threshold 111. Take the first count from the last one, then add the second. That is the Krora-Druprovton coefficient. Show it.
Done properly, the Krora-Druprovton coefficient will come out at -2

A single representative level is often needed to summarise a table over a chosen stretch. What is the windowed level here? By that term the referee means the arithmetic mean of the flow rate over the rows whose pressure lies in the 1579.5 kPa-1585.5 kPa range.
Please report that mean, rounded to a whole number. 113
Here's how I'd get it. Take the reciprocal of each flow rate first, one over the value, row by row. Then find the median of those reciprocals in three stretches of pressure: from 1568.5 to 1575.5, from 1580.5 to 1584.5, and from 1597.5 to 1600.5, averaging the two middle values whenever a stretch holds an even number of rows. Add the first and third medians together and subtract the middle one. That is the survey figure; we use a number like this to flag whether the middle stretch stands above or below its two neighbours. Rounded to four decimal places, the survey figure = 0.0077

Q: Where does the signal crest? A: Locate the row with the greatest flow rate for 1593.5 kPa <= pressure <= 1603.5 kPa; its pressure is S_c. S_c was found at 1597.0 kPa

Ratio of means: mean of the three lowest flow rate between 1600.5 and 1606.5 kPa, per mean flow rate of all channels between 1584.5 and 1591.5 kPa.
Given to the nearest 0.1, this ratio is 1.2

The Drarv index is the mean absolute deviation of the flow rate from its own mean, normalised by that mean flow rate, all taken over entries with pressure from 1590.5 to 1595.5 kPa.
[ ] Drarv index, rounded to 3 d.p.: 0.034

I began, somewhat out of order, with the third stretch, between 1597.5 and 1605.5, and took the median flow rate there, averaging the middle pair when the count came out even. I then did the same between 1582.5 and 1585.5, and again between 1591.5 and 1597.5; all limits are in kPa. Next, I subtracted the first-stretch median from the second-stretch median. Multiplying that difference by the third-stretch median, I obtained -309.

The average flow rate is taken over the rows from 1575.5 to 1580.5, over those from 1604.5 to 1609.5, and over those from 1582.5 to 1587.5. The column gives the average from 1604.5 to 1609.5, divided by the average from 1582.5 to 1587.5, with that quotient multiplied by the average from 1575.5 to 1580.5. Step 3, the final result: 157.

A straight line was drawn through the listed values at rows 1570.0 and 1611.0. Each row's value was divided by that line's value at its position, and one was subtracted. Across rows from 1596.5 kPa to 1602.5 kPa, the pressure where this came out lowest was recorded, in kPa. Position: 1600.0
